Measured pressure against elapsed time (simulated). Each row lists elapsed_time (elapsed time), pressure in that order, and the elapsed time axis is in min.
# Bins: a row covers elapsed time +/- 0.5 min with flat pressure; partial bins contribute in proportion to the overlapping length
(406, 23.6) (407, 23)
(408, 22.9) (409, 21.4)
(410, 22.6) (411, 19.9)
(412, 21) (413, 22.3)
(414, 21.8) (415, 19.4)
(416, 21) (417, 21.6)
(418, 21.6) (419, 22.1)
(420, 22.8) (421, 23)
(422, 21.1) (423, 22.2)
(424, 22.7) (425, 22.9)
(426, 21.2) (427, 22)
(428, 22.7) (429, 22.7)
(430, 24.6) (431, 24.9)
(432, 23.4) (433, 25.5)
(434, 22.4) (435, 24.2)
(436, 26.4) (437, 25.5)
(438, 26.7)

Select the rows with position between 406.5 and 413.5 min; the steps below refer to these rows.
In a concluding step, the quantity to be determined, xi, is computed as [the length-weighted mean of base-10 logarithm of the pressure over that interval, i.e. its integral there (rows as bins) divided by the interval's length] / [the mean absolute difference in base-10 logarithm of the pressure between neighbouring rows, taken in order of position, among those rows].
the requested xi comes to 50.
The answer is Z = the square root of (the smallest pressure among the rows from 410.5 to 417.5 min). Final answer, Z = 4.40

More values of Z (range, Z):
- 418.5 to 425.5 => 4.59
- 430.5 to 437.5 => 4.73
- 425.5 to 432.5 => 4.60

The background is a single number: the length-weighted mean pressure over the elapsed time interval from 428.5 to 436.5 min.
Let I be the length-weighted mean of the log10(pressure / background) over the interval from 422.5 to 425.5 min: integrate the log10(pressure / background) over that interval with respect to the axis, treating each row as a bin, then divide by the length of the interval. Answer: -0.03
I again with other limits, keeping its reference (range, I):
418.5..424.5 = -0.04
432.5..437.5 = 0.01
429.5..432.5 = 0.00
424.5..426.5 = -0.04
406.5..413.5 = -0.05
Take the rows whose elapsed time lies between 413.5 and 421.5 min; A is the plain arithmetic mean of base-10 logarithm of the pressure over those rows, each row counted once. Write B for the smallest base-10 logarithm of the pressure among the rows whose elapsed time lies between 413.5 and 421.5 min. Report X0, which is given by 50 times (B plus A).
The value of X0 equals 131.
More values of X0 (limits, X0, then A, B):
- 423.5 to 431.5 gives 134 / 1.36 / 1.326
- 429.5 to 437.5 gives 137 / 1.39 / 1.350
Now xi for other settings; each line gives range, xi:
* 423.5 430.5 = 80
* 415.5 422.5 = 104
